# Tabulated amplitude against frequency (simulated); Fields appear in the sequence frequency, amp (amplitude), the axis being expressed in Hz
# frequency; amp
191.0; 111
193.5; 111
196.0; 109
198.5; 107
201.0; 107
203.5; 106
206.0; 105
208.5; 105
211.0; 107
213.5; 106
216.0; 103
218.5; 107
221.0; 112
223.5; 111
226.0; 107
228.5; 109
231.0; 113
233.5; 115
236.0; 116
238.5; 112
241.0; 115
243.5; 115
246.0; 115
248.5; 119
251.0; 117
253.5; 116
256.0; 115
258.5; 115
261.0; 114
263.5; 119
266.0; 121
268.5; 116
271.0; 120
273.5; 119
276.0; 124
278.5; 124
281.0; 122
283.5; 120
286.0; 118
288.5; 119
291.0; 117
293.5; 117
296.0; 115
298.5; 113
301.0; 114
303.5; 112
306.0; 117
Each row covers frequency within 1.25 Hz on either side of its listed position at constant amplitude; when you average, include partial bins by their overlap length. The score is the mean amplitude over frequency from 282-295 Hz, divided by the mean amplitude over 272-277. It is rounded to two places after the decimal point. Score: 0.97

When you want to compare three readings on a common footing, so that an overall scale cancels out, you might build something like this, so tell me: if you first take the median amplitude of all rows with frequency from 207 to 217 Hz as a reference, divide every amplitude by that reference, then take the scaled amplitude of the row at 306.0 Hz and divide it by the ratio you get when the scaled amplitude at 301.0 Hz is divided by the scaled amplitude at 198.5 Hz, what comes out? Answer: 1.04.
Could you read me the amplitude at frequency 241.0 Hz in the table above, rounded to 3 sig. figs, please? 115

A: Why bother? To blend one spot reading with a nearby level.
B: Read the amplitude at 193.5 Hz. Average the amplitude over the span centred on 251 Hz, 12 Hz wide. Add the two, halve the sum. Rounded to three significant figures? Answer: 114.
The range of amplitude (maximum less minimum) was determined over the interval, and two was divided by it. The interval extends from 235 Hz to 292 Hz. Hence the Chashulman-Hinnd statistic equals 0.17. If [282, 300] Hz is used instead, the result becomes 0.29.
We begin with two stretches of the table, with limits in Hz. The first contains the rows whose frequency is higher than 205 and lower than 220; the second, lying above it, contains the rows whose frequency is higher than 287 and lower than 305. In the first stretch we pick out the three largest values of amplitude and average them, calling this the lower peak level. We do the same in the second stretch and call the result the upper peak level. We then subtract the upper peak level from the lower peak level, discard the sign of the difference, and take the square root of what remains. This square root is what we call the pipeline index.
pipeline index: 3.3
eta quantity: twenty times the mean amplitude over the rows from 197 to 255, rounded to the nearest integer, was 2213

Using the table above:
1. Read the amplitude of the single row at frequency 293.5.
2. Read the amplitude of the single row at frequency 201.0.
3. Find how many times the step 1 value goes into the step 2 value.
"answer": 0.91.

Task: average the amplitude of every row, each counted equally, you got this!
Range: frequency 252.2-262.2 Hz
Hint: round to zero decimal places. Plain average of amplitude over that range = 115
